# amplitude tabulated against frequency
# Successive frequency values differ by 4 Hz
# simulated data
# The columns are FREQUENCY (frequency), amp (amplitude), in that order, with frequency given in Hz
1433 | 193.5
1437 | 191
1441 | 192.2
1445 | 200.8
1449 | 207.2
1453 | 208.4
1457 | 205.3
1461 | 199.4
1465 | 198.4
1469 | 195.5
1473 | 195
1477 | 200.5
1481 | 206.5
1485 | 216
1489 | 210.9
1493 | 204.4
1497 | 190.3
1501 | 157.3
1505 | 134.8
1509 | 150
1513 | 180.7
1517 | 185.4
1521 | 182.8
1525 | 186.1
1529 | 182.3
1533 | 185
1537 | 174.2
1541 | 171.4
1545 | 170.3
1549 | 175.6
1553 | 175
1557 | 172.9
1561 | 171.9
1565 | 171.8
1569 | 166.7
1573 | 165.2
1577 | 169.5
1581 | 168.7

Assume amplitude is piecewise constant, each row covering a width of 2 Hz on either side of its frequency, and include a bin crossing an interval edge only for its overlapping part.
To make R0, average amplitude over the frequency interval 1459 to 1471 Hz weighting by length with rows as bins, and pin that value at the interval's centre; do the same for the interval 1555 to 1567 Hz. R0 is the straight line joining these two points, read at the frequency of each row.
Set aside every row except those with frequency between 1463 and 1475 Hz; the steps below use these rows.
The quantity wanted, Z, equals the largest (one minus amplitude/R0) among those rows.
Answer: 0.01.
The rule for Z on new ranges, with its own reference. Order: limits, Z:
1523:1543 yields 0.03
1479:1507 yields 0.28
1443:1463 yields 0.01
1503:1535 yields 0.28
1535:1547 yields 0.03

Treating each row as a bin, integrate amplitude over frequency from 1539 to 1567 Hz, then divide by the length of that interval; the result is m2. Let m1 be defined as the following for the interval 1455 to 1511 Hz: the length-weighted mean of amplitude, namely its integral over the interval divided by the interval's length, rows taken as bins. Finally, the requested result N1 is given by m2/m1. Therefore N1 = 0.91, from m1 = 190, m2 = 173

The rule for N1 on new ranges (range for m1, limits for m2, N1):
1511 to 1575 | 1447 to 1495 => 1.16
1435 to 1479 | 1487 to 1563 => 0.89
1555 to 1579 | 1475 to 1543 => 1.08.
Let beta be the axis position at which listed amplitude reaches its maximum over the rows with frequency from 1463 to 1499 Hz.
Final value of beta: 1485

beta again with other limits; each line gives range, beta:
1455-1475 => 1457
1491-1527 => 1493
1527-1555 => 1533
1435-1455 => 1453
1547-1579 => 1549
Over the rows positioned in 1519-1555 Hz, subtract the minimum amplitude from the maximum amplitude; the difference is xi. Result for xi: 16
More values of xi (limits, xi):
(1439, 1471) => 16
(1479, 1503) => 59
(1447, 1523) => 81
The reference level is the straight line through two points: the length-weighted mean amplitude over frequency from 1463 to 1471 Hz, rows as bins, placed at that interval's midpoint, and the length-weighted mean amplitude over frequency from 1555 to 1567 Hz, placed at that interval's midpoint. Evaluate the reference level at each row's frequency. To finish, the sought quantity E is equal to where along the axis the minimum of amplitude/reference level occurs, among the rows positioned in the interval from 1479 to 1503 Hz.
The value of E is 1501 Hz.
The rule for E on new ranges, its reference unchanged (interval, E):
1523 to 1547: 1545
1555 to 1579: 1573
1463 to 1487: 1469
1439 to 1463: 1441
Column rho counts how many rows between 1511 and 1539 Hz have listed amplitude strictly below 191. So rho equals 7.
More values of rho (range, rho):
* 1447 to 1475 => 0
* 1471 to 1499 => 1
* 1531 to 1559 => 7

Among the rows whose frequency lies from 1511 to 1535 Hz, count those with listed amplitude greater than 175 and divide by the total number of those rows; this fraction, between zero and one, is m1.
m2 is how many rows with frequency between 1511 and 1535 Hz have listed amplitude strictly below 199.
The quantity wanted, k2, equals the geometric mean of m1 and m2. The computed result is 2.4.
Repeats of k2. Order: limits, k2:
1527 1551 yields 1.7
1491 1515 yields 1.6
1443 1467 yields 1.0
